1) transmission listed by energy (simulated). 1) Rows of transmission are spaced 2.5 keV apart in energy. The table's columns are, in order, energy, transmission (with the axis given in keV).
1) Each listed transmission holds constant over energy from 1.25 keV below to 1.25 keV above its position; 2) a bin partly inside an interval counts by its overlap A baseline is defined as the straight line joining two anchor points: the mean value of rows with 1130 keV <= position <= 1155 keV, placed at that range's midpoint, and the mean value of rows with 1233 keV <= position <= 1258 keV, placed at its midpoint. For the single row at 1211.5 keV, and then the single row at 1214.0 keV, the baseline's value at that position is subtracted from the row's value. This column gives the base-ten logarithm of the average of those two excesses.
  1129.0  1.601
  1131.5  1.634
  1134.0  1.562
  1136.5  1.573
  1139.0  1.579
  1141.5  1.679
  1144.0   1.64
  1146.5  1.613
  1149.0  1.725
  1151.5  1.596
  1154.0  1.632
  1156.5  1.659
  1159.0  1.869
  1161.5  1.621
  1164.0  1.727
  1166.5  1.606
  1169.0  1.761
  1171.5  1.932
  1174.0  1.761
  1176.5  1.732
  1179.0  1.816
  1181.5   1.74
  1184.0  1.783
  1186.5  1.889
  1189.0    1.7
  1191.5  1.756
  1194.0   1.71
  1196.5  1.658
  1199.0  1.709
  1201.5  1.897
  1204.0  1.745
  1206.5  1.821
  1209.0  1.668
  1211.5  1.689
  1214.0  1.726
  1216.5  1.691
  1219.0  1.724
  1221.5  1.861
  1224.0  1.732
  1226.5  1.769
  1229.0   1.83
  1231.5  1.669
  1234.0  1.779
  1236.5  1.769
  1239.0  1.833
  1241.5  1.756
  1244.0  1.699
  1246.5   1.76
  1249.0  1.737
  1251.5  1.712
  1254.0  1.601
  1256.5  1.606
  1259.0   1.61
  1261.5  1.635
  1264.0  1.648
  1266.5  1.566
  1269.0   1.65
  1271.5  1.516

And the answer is -1.8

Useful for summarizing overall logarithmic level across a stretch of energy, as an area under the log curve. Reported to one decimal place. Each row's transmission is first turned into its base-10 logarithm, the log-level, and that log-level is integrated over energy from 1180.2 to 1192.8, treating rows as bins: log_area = 3.1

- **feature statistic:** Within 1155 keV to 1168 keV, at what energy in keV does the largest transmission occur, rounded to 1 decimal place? 1159.0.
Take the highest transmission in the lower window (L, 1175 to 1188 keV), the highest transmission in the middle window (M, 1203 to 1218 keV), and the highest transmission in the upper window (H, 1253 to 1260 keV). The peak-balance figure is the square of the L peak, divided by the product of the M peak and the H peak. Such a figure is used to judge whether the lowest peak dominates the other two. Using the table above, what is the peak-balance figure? 1.22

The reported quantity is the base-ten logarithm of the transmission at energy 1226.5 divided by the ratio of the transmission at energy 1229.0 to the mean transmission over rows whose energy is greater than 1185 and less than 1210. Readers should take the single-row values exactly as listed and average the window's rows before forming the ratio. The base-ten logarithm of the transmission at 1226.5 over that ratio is 0.230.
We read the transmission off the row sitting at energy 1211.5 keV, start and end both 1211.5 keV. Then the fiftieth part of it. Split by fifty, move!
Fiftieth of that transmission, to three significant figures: 0.0338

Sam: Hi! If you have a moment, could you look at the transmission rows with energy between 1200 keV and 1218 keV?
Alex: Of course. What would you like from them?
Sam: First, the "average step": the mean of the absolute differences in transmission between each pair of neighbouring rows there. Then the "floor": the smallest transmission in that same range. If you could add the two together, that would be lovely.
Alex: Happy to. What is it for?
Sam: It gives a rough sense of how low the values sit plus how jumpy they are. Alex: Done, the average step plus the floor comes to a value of 1.75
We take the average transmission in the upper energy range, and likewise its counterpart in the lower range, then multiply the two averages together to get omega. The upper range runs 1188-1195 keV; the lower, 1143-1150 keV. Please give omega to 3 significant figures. 2.86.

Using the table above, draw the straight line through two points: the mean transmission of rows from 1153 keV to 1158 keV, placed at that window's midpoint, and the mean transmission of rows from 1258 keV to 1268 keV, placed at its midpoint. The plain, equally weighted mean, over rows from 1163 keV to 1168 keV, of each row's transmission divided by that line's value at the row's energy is 1.01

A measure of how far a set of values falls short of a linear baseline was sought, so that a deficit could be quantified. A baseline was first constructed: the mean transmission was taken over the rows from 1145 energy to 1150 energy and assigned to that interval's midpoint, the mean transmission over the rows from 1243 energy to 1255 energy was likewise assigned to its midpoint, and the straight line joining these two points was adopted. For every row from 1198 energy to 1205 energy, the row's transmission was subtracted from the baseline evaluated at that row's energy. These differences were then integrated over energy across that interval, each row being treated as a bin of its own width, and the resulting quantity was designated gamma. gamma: -0.7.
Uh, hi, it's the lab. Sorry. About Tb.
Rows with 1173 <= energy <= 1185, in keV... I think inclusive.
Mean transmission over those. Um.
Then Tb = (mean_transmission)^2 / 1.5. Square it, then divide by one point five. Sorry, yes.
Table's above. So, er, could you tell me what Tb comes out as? 2.08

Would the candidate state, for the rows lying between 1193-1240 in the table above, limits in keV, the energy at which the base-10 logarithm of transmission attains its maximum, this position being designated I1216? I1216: 1201.5 keV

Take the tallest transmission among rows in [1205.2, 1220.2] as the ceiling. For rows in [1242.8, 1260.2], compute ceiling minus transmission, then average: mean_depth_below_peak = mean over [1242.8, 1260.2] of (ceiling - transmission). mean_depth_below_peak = 0.146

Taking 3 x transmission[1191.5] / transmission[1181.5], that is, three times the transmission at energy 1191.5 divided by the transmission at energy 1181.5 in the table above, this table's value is 3.03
